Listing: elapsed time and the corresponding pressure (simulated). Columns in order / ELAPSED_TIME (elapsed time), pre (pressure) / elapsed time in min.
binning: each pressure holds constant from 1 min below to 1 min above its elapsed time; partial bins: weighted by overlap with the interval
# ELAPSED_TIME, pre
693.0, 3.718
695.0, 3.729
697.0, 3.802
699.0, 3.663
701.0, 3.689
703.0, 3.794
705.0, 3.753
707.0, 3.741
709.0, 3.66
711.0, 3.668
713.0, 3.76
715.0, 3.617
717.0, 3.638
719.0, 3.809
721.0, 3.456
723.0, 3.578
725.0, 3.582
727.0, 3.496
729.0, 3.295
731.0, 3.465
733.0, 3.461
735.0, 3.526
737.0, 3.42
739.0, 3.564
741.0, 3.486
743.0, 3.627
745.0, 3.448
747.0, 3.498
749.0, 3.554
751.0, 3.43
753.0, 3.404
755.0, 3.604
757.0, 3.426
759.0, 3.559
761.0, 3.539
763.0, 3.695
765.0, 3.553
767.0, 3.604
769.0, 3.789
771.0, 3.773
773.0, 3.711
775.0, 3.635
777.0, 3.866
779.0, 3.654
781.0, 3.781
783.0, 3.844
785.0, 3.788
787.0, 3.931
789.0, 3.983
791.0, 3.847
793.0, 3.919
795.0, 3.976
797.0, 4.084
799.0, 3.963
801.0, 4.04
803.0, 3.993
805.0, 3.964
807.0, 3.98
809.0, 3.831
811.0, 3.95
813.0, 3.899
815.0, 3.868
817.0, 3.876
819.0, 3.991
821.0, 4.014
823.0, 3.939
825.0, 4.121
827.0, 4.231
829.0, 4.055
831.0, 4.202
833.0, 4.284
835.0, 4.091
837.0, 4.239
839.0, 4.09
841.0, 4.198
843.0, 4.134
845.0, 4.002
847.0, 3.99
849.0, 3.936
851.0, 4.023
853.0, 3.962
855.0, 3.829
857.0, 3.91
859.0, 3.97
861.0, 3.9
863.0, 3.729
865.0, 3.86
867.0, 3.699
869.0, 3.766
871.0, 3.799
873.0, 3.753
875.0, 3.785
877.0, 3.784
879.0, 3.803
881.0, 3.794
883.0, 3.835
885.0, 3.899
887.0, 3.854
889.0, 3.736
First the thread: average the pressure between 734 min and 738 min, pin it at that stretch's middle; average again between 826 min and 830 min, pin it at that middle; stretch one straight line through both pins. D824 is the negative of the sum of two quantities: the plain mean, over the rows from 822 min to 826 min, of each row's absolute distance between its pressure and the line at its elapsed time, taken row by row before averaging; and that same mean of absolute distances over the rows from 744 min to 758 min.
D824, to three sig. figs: -0.186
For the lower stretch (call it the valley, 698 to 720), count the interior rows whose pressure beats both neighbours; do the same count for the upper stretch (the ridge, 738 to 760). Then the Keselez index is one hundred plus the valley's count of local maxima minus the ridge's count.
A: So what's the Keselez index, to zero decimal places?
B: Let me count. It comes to 99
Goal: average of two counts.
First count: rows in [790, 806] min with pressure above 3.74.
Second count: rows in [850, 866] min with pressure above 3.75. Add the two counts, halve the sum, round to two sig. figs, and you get 7.5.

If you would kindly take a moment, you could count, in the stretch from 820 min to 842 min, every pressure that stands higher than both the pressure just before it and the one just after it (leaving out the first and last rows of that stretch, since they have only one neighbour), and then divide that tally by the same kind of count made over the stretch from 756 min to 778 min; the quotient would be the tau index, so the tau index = 1.0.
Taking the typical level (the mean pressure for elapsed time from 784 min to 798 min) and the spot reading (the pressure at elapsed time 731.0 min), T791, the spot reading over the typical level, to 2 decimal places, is 0.88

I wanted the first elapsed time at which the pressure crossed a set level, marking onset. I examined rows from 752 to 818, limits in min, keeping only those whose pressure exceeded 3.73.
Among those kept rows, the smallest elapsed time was 769.0 min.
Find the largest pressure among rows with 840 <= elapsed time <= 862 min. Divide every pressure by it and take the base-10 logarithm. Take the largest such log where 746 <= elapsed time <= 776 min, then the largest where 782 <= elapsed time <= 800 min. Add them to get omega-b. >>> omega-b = -0.056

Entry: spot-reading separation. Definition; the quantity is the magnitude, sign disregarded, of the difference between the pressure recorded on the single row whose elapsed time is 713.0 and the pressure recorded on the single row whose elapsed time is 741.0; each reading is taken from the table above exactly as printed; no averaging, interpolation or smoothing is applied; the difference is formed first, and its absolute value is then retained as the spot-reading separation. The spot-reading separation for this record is 0.27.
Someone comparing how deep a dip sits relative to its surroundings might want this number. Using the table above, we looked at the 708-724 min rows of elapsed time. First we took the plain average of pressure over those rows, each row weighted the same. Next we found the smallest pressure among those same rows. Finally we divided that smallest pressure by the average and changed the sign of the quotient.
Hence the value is -0.947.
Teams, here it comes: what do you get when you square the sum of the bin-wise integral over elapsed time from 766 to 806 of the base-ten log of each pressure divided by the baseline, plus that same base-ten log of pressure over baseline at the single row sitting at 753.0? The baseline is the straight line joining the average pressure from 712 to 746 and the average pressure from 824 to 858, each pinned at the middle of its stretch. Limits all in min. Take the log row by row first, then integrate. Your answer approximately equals 0.024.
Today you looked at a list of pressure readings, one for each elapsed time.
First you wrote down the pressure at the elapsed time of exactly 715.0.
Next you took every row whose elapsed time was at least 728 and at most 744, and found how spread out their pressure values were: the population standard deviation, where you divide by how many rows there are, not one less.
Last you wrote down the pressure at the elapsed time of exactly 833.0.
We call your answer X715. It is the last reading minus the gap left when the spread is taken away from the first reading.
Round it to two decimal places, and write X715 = 0.76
